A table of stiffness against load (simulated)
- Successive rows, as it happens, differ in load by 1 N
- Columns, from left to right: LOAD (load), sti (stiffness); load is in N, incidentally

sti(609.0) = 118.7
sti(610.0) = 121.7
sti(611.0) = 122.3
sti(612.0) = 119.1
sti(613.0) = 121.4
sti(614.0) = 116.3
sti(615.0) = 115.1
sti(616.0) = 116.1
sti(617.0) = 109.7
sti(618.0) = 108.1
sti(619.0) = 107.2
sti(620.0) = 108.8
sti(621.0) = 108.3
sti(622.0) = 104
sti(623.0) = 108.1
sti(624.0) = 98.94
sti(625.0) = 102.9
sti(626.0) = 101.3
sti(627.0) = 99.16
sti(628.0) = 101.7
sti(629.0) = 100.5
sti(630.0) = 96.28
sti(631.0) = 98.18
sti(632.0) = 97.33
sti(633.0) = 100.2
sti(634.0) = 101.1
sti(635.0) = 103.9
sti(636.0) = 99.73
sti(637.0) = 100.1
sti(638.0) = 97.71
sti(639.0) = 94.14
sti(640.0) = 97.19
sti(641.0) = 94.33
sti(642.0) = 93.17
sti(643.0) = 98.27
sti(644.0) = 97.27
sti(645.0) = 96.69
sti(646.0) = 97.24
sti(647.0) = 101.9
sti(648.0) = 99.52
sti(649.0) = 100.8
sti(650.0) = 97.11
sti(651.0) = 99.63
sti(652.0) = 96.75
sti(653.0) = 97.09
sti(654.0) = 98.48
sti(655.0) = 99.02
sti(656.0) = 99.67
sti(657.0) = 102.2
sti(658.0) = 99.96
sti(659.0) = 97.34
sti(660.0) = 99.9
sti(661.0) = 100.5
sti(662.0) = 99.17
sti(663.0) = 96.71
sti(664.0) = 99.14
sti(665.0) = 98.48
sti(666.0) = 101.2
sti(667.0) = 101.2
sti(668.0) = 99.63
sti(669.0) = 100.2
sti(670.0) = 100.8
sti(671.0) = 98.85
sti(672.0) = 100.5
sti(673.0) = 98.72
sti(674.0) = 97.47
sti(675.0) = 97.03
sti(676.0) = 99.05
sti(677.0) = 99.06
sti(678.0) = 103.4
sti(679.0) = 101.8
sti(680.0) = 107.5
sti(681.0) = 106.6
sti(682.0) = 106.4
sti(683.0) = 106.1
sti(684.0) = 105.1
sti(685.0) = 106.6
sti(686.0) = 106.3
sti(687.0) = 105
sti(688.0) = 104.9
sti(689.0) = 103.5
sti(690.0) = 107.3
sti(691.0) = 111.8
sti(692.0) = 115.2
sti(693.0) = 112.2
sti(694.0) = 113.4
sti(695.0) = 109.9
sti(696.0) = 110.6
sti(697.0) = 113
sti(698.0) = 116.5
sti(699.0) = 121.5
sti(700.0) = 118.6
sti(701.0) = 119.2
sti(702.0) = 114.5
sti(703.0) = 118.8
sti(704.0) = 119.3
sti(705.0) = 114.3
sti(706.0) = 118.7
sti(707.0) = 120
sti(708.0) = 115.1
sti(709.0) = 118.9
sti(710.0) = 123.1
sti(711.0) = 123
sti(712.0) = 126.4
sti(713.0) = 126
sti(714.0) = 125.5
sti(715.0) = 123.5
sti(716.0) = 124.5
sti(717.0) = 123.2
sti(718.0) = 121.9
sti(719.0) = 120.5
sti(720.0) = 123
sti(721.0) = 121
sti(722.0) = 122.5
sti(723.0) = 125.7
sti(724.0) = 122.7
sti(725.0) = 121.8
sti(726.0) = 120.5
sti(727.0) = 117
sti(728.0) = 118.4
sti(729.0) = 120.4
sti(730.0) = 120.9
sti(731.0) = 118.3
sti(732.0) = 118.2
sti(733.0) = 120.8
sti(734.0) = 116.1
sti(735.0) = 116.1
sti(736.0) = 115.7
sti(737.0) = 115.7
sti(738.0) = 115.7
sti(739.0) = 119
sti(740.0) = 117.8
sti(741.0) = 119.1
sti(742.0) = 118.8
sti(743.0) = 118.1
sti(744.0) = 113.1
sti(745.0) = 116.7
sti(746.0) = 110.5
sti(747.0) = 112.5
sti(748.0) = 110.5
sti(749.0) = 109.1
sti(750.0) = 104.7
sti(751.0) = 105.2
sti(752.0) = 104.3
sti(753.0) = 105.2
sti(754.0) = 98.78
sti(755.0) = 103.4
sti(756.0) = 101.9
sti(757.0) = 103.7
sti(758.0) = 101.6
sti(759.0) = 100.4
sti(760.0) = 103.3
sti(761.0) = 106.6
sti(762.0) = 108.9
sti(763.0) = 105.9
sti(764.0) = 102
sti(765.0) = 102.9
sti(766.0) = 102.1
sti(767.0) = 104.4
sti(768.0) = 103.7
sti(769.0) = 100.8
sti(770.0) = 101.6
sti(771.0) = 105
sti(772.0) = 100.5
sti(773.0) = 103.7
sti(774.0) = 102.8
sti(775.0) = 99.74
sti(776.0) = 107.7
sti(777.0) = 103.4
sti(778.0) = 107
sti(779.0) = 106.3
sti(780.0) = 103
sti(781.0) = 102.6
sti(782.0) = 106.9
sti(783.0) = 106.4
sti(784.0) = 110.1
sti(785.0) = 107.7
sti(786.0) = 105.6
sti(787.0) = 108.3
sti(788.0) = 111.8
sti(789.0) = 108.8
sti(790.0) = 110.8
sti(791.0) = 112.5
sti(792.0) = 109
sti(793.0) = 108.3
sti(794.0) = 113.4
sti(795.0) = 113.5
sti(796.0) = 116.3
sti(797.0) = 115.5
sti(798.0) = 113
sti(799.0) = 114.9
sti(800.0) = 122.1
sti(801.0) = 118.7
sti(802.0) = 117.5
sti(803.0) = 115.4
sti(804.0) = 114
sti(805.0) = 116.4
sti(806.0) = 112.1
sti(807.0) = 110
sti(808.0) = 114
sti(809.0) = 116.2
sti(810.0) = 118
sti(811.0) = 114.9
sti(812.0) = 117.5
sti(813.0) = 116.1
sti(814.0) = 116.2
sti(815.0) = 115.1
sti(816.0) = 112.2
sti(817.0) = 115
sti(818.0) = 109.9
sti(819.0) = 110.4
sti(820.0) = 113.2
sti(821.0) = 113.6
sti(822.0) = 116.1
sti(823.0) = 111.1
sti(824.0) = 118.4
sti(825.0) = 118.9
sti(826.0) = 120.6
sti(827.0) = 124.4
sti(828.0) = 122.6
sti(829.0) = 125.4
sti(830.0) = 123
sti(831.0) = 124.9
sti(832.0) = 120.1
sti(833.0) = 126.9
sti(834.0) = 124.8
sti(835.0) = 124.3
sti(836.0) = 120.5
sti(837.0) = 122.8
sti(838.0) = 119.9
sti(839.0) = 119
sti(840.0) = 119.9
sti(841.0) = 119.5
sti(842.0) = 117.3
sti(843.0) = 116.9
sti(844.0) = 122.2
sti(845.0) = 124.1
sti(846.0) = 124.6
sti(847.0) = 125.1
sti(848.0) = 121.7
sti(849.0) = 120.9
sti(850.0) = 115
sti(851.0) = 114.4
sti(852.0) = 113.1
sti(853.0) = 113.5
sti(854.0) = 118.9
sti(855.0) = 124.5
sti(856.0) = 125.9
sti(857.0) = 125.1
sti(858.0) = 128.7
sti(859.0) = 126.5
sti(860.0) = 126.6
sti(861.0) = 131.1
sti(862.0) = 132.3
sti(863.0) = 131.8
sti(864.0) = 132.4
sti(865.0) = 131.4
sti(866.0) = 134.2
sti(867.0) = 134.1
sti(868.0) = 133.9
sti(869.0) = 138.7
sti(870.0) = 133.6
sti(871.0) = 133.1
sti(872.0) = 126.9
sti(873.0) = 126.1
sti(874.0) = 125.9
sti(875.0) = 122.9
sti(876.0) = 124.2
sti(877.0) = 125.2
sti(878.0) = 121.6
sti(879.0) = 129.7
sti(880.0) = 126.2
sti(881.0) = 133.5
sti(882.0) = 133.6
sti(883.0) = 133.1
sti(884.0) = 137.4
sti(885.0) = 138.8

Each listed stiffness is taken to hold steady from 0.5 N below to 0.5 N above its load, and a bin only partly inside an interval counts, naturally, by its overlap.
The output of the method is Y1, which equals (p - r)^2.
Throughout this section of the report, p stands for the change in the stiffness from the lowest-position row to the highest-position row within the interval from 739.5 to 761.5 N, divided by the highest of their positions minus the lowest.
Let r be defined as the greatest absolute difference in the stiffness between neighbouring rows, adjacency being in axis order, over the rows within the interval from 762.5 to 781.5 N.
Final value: 72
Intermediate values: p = -0.5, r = 8.0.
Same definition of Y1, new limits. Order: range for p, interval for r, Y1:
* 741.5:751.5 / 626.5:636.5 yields 33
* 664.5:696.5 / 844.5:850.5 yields 30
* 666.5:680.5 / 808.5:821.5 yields 21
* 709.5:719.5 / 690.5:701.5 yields 28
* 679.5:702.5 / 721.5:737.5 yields 19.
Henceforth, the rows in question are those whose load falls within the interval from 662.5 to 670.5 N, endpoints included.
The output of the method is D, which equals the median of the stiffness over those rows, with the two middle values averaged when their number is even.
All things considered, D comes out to 99.9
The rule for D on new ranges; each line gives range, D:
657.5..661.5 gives 99.9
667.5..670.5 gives 100.2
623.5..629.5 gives 100.9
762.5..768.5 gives 103.3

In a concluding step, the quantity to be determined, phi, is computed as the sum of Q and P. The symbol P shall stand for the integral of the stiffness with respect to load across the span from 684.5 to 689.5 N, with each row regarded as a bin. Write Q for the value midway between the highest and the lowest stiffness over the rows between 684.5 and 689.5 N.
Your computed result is 631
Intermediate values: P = 526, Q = 105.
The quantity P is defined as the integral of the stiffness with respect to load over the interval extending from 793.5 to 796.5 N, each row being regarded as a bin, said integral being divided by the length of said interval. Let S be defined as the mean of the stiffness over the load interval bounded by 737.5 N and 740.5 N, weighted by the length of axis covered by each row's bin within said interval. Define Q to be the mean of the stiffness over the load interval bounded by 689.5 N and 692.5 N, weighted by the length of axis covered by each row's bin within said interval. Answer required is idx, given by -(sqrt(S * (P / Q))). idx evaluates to -11.0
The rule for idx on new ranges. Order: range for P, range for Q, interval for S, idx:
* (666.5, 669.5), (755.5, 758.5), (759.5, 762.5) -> -10.2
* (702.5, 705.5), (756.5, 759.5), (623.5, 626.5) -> -10.8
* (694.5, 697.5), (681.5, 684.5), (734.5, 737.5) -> -11.0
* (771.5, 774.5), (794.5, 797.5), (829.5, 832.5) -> -10.4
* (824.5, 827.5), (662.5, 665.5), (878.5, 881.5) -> -12.7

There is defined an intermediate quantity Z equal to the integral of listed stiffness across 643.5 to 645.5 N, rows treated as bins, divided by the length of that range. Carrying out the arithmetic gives 97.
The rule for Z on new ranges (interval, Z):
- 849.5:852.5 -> 114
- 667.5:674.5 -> 99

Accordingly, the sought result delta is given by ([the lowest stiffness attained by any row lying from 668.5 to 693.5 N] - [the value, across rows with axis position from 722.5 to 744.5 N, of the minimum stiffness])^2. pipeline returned 258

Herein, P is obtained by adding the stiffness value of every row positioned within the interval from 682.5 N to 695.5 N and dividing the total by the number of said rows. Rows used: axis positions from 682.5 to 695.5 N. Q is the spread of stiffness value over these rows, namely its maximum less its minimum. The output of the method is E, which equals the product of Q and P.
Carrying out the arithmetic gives 1267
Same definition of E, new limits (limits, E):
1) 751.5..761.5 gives 805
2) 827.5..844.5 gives 1218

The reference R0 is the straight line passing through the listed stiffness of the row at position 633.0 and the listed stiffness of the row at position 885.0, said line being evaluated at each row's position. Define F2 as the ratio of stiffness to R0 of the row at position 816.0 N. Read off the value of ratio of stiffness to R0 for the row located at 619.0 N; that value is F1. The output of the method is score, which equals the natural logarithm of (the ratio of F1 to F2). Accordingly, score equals 0.22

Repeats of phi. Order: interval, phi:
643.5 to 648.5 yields 592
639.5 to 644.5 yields 576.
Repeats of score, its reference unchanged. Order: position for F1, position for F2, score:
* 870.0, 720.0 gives -0.10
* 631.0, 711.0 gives -0.11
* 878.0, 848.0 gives -0.03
